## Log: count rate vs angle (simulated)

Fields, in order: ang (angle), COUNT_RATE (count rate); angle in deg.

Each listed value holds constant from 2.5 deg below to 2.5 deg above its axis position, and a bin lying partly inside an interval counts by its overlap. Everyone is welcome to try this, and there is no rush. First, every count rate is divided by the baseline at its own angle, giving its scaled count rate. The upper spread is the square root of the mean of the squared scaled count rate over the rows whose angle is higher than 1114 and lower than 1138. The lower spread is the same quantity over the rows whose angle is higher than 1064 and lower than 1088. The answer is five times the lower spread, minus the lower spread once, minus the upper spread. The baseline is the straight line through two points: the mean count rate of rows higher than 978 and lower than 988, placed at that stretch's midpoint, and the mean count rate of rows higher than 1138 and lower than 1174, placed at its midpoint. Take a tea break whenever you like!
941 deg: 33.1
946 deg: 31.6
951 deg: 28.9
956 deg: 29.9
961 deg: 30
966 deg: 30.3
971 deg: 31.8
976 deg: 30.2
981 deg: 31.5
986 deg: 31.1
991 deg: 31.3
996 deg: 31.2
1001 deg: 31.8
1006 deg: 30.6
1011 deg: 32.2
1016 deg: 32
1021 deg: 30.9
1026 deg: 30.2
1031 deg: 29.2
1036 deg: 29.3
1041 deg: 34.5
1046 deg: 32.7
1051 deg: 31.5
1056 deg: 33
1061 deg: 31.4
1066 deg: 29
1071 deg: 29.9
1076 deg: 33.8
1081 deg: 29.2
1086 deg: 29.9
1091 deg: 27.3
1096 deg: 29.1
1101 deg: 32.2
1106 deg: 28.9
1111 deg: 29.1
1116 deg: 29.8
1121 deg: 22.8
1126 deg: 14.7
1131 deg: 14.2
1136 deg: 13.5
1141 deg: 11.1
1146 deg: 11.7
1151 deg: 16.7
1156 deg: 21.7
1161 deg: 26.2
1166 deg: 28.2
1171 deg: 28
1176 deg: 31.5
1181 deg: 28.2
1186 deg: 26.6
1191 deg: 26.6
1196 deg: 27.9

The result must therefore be 3.89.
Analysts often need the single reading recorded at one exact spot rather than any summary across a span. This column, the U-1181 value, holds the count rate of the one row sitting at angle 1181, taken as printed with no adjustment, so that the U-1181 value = 28.2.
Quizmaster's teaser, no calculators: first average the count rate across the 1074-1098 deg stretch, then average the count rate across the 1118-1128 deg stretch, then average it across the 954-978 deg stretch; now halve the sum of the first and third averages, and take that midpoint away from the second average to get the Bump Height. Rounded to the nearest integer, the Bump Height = -11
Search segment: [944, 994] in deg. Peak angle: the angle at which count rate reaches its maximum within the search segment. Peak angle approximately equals 971 deg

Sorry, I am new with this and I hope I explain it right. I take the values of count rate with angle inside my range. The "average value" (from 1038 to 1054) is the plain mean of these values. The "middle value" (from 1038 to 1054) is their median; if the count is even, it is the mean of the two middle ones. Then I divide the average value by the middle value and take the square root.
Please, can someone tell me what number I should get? 1.00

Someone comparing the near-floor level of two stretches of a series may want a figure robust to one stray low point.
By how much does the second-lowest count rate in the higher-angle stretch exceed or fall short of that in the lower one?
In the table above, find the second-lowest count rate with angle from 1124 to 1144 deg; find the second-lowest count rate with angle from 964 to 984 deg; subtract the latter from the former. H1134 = -16.8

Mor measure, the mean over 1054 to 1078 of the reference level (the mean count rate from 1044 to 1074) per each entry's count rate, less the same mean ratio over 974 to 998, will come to 0.0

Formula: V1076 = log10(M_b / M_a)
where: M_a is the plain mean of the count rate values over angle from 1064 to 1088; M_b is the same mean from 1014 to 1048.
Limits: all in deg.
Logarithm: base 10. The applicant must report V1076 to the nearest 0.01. 0.01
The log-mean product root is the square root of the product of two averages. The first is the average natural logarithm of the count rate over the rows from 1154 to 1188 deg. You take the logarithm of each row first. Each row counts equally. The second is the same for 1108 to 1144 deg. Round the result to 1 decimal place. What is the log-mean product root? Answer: 3.1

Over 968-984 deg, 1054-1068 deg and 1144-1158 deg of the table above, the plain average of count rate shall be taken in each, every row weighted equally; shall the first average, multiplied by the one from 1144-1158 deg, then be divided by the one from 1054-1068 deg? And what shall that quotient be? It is 17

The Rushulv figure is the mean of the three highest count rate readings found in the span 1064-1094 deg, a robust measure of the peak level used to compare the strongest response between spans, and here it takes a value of 31.2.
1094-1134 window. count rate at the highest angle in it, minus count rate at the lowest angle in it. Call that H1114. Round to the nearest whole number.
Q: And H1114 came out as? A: -15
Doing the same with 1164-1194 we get -2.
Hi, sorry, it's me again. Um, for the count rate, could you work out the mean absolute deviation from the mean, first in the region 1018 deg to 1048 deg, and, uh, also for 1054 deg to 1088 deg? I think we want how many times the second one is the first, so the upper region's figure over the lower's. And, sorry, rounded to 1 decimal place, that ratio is 1.0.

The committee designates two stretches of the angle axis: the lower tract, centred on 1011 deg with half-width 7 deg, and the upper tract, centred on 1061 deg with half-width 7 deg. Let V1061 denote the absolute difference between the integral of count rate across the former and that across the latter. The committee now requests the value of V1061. 7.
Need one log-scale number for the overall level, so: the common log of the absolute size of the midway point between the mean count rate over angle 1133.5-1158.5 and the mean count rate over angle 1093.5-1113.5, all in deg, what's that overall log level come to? 1.35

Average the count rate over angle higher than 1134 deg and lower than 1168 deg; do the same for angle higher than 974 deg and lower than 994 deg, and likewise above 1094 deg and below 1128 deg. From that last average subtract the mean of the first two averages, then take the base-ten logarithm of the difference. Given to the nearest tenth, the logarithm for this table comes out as 0.3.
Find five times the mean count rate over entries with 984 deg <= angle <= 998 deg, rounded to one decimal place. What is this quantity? 156.0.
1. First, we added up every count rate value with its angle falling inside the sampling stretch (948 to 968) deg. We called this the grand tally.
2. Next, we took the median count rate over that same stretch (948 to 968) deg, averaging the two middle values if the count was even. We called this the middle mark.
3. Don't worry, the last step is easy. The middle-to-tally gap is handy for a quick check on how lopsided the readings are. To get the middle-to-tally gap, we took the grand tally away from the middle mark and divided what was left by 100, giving -0.89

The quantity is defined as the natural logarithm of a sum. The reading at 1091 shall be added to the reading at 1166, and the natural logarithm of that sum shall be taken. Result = 4.0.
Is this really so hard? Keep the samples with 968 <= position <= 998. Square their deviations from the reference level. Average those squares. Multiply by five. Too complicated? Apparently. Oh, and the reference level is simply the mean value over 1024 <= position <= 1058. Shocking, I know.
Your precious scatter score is 2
